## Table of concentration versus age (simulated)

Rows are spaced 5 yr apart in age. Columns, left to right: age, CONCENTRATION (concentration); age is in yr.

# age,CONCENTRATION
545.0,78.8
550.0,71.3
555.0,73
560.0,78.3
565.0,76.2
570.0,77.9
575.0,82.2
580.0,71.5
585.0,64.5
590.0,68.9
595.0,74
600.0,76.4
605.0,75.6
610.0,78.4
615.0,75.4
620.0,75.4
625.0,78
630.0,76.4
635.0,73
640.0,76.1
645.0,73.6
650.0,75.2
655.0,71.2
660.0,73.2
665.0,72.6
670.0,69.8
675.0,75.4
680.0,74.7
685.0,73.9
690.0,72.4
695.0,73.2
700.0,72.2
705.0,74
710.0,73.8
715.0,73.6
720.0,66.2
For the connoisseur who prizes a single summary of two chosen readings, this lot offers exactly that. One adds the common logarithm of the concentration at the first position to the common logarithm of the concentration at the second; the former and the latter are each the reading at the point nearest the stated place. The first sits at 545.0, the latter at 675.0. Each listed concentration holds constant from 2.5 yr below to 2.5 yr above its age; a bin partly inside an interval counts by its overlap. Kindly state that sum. 3.77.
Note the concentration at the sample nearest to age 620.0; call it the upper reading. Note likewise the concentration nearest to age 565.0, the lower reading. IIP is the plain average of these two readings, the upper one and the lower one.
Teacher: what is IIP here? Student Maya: 75.8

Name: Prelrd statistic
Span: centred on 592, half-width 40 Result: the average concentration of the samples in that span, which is 75.1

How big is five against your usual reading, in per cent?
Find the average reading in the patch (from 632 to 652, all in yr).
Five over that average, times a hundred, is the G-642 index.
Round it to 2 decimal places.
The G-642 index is 6.71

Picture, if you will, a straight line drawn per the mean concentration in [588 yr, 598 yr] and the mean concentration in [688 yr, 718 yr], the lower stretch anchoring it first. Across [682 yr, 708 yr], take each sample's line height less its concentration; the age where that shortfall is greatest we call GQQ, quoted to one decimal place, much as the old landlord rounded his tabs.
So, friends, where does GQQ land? 700.0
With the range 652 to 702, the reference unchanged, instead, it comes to 670.0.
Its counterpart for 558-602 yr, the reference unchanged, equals 585.0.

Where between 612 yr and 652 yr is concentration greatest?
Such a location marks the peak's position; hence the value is 625.0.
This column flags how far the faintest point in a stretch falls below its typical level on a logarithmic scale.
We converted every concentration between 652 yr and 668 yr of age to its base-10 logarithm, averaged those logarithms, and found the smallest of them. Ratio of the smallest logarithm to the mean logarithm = 0.996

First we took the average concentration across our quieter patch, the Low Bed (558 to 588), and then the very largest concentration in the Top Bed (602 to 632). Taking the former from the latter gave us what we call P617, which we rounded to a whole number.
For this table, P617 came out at 3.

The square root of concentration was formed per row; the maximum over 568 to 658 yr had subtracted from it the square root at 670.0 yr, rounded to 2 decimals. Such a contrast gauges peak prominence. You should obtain 0.71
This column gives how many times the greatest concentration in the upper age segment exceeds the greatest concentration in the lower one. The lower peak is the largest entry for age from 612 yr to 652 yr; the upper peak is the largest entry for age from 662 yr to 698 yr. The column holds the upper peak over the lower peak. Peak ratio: 0.97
